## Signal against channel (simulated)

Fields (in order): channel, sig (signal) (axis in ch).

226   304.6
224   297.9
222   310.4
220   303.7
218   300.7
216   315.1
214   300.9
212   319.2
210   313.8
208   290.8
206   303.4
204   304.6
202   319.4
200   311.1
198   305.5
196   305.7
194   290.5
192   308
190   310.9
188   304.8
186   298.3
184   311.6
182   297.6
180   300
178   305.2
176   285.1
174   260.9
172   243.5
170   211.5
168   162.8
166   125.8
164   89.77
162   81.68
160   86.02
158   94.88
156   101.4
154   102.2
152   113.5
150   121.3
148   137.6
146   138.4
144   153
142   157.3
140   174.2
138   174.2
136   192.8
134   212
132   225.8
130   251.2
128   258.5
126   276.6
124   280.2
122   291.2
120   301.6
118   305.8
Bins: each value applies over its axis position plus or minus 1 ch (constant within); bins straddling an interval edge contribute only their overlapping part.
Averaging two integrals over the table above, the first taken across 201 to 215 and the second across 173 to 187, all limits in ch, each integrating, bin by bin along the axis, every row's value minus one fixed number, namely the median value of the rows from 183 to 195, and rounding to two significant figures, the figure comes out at -79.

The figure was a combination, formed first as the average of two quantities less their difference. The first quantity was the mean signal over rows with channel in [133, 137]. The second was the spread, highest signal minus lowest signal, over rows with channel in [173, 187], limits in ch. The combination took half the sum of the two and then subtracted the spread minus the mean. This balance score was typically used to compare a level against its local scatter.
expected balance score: 278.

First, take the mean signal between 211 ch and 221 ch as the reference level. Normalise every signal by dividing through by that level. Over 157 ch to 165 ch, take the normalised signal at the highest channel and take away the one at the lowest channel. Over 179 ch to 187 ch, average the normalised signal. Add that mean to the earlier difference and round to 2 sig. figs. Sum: 0.96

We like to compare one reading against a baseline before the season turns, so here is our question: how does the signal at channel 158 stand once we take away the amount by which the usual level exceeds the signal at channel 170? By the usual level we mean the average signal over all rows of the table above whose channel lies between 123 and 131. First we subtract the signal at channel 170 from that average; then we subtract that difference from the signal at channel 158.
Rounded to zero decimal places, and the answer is 40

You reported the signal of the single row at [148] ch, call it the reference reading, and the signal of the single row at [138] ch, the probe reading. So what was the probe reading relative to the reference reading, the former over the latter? 1.27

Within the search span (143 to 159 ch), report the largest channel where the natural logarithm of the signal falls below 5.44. 158 ch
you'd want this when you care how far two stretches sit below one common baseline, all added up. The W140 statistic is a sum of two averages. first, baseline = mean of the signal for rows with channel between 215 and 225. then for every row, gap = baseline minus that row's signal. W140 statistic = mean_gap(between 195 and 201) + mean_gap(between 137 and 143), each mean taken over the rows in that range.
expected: 135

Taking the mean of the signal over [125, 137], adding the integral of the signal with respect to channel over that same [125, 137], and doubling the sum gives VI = 6140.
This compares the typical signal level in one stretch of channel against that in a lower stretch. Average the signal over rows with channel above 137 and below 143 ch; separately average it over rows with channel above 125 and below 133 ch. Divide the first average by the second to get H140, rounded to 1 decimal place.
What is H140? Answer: 0.7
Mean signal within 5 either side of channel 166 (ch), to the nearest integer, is 134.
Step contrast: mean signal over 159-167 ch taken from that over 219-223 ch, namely 211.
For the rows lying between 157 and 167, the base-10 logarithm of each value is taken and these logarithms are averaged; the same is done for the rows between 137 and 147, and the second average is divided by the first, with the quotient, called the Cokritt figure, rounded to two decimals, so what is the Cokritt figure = 1.11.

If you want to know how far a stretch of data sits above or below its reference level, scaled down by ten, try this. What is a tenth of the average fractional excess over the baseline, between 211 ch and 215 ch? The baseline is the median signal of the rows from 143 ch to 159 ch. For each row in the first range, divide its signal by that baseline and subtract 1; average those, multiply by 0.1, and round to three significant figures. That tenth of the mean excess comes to 0.164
